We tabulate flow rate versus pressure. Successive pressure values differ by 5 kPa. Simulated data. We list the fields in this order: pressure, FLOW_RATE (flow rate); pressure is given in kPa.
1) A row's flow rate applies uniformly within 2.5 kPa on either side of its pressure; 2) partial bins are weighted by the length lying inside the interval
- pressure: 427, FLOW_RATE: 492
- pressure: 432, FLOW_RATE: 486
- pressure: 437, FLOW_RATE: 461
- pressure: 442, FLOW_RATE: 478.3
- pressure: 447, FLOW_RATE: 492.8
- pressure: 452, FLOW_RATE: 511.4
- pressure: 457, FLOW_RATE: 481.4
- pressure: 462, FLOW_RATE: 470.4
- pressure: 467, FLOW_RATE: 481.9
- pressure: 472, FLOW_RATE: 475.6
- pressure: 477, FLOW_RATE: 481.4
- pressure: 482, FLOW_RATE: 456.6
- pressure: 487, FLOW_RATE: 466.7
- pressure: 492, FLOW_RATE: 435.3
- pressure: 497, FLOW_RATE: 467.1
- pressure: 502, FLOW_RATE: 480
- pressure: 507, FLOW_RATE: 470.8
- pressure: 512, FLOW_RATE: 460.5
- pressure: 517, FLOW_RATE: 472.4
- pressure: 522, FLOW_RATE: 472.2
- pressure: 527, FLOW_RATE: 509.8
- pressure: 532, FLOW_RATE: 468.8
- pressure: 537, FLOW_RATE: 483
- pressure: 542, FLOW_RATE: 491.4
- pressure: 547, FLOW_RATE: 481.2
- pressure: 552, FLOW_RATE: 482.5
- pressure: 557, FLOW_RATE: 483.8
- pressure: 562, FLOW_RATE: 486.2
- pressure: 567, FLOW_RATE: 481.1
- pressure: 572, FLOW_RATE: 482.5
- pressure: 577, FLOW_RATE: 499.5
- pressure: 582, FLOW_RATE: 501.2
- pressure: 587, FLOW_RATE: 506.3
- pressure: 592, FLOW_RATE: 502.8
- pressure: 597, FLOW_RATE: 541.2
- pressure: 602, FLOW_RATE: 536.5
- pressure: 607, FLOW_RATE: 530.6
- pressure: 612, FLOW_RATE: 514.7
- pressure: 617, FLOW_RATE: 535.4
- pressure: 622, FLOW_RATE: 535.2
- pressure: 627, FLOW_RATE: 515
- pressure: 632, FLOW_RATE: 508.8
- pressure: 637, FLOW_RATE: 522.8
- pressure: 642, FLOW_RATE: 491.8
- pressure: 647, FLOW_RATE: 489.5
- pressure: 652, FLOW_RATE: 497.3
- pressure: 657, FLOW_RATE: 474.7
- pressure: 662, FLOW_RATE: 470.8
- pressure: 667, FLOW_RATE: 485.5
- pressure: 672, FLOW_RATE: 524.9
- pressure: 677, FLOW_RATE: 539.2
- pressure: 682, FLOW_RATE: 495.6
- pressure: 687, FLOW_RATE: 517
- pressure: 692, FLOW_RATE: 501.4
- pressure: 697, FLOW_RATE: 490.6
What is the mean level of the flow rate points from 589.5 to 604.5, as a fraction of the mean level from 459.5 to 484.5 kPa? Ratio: 1.11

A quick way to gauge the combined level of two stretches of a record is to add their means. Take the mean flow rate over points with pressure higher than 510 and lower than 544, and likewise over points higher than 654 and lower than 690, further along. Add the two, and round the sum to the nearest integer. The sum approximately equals 981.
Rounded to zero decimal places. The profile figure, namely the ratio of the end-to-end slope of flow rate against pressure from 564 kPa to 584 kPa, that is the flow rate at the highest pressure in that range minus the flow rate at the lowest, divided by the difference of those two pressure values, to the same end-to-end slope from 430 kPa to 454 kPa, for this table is 1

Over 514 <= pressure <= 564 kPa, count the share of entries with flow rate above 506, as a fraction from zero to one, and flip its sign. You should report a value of -0.10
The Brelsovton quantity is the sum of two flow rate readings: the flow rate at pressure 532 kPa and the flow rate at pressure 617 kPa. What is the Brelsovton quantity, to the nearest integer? 1004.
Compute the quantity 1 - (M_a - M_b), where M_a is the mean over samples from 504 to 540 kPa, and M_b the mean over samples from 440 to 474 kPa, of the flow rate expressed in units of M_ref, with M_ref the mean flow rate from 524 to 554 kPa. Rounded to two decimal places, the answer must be 1.02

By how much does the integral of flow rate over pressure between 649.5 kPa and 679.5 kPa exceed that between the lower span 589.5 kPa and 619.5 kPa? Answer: -844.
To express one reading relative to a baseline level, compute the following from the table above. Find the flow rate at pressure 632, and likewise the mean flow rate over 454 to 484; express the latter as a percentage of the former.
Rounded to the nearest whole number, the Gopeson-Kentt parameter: 93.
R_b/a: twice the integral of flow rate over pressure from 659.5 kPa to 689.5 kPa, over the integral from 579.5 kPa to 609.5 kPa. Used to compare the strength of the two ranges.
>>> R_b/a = 1.95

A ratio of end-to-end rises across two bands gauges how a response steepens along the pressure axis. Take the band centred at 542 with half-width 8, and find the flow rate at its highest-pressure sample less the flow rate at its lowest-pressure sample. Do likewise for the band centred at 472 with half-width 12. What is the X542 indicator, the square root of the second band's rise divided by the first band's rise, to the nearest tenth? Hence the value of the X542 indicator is 2.8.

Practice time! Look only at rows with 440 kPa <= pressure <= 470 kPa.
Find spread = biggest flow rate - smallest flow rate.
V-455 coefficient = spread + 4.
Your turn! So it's 45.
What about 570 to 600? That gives 63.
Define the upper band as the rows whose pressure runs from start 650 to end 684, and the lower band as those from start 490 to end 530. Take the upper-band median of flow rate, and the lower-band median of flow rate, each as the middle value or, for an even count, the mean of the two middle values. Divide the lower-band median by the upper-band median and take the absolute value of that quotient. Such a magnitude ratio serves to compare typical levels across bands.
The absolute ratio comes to 0.95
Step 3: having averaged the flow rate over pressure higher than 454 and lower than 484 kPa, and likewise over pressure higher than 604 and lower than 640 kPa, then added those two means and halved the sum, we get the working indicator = 499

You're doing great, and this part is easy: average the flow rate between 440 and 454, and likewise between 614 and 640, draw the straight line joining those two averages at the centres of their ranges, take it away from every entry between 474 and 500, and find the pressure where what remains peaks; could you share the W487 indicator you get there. 477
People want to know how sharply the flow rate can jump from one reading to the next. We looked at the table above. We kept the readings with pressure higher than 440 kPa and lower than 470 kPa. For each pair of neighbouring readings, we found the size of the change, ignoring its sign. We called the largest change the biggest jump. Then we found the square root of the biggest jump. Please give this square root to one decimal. 5.5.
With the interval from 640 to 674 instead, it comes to 6.3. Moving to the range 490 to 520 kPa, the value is 5.6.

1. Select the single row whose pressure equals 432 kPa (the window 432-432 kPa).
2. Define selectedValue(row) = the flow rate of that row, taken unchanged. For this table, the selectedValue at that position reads 486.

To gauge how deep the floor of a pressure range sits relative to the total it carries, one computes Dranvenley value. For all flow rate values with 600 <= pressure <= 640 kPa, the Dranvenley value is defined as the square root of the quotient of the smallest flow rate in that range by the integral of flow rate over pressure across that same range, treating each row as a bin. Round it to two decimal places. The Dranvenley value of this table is 0.16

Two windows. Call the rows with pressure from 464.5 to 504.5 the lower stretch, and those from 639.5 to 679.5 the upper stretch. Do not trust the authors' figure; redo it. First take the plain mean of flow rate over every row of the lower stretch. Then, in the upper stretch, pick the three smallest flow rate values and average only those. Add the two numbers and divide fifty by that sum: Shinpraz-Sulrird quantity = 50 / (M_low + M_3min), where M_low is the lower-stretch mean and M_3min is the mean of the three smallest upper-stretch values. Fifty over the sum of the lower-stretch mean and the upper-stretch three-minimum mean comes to 0.0529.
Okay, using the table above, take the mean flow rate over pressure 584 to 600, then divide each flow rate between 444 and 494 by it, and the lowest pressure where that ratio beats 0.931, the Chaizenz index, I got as 447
